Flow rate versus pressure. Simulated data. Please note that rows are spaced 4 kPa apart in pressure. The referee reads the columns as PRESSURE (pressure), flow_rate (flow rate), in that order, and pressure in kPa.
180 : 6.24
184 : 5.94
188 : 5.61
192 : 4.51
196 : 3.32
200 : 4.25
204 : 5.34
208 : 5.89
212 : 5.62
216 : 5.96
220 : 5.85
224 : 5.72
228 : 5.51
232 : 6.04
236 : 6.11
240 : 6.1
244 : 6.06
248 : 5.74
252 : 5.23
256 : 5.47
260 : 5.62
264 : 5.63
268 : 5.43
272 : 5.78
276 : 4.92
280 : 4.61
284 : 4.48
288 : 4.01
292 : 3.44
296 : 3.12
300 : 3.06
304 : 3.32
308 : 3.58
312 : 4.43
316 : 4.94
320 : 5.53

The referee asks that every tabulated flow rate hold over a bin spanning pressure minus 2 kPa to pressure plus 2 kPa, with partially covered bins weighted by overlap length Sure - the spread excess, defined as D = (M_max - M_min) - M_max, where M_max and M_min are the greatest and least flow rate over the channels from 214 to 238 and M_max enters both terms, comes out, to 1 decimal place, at -5.5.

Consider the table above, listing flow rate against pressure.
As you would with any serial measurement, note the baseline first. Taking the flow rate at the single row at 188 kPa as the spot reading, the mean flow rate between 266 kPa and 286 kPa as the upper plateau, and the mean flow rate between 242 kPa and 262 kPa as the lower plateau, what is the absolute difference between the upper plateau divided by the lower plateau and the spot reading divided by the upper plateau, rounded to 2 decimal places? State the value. 0.22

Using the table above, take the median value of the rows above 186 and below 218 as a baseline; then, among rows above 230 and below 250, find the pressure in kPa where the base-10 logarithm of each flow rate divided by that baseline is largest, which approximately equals 236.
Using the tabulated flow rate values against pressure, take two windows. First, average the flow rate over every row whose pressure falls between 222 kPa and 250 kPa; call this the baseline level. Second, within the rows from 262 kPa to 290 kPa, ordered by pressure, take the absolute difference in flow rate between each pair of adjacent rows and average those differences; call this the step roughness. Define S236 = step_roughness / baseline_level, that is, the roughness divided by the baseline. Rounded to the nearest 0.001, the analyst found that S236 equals 0.066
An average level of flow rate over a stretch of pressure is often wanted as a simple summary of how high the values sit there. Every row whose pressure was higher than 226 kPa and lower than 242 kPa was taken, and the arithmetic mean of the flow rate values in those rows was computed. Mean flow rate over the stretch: 5.9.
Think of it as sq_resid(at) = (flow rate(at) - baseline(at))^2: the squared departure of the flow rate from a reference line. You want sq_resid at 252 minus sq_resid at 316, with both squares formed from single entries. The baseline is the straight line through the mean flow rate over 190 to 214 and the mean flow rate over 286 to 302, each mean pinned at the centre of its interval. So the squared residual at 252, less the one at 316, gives -2.1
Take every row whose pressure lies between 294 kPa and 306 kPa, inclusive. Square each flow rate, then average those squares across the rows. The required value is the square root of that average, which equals 3.2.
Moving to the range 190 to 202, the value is 4.1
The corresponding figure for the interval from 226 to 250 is 5.9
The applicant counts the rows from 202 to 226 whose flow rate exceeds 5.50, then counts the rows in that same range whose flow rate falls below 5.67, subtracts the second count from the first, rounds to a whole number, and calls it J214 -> 3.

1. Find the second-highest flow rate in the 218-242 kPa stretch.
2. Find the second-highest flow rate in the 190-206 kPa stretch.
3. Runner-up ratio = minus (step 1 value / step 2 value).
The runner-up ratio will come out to -1.35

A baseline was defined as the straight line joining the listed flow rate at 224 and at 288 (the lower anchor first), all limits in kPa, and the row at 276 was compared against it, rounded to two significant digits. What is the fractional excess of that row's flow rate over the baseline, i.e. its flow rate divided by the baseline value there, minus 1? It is 0.14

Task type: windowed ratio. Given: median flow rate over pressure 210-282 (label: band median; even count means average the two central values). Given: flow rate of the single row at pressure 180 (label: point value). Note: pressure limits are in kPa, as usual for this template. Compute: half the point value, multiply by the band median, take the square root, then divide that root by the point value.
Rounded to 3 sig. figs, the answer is 0.674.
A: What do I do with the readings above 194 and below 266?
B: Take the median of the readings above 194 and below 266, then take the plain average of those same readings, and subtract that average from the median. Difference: 0.15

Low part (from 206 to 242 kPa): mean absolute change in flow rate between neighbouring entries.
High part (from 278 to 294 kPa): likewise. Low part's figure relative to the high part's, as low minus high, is -0.18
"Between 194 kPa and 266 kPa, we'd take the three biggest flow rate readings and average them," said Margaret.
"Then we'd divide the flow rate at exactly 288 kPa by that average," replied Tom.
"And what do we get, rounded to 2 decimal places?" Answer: 0.66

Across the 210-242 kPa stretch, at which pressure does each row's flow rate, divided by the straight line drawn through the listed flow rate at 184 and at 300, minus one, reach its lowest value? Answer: 212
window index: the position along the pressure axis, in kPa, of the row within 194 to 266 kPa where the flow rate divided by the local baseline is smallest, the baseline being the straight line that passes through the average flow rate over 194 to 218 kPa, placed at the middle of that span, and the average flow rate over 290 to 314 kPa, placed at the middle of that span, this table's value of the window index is 196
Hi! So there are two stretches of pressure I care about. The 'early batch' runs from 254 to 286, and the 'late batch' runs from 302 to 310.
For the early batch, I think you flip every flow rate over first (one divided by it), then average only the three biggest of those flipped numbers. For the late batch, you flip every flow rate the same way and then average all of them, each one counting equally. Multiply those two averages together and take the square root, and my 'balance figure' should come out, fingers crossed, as 0.25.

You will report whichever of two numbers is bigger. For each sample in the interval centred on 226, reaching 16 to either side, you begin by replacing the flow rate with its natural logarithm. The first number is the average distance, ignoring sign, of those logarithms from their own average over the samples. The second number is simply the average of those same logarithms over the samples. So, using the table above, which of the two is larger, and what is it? 1.77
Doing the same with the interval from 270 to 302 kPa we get 1.41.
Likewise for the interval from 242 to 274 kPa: 1.73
